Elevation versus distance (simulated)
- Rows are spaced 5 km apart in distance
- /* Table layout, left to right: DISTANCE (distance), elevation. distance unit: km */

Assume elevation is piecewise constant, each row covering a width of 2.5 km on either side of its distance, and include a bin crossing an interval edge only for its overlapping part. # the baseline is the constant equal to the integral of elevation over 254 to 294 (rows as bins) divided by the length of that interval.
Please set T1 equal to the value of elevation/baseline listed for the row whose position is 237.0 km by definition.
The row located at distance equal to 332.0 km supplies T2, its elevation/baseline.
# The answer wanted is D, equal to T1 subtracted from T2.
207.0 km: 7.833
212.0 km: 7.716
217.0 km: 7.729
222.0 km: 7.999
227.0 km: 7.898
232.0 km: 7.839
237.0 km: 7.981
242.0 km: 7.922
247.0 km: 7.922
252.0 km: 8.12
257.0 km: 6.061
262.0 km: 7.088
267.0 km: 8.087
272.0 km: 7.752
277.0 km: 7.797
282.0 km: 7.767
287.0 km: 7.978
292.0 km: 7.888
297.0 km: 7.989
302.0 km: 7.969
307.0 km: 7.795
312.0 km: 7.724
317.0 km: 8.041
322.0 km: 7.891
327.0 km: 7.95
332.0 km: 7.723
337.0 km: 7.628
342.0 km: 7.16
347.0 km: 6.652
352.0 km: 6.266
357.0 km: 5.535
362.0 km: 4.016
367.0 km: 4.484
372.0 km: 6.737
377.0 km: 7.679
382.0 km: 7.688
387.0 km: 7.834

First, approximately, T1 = 1.06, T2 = 1.02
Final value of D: -0.03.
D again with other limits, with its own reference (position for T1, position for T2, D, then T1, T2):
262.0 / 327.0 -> 0.11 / 0.94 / 1.05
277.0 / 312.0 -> -0.01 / 1.03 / 1.02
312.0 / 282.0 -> 0.01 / 1.02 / 1.03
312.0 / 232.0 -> 0.02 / 1.02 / 1.04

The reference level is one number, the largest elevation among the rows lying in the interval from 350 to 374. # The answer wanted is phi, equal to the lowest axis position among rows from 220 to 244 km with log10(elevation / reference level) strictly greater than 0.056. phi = 222.0 km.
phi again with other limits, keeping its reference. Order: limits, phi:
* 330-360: 332.0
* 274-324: 277.0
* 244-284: 247.0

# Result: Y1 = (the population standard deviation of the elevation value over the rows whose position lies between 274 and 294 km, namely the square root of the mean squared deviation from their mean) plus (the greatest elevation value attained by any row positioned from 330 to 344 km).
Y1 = 7.8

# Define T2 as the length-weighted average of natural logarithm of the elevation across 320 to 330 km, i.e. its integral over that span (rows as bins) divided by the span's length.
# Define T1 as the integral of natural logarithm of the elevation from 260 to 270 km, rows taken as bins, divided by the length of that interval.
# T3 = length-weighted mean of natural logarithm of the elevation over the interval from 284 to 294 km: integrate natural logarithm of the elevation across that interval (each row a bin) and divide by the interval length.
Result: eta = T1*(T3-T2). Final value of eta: 0.004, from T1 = 2.029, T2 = 2.07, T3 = 2.07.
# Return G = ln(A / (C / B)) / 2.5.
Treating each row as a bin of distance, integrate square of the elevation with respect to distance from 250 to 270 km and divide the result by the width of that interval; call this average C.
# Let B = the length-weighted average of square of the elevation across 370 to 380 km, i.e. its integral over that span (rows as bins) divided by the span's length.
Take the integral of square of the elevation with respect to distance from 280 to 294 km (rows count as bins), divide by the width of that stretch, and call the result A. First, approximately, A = 62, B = 52.9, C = 54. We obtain 1.64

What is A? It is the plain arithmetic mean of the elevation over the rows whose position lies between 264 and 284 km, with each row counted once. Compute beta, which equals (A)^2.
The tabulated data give 61.6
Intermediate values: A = 7.85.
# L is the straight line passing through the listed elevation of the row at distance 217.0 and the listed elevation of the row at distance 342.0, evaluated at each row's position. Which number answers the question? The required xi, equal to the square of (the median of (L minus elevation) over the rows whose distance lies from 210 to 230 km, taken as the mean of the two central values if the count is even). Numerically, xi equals 0.01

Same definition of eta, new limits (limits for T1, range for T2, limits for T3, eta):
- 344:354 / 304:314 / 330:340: -0.030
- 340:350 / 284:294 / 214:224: -0.019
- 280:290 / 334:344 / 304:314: 0.096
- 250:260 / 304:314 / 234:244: 0.043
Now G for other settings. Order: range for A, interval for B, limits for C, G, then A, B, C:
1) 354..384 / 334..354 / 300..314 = 1.36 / 38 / 48.8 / 61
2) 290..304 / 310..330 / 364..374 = 1.94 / 63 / 62.4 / 31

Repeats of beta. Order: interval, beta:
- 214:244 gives 62.3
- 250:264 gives 50.3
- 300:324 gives 62.2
